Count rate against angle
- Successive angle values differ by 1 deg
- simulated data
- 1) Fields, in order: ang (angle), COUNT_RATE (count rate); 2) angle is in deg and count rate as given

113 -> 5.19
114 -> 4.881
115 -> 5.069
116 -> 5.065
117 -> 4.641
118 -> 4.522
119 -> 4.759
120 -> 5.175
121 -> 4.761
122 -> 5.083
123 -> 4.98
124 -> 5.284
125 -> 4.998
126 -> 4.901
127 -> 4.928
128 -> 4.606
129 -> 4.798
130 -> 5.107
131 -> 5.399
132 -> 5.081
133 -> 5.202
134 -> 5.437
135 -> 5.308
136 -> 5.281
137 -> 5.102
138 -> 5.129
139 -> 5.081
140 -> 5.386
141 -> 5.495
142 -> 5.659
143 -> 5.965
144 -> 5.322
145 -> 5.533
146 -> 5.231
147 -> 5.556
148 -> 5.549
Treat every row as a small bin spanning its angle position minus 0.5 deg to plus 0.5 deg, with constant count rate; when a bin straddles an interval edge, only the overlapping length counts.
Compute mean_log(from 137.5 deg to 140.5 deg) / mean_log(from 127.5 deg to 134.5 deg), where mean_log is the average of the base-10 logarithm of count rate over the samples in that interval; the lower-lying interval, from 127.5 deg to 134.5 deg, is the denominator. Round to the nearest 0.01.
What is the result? 1.01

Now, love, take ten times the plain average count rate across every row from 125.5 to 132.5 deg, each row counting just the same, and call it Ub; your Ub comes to 49.7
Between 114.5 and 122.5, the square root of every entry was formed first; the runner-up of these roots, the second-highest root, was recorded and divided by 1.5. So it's 1.50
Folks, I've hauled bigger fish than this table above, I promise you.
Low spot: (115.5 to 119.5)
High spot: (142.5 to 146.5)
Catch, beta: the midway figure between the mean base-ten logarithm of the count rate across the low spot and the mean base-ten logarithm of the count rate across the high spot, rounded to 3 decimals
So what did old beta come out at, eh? 0.708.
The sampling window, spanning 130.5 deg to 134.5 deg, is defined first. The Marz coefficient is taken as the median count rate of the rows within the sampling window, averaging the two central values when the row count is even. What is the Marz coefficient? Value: 5.30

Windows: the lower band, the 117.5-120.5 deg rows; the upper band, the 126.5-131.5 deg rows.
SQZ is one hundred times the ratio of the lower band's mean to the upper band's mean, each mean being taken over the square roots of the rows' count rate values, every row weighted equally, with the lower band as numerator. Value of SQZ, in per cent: 98.5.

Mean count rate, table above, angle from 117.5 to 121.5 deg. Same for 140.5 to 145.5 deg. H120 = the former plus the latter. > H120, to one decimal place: 10.4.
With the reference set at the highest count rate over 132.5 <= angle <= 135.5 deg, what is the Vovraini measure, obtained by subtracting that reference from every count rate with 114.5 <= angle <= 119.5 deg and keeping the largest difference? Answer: -0.37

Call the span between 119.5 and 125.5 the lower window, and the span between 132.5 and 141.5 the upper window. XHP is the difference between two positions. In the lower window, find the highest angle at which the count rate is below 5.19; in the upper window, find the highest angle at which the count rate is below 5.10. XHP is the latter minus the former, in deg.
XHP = 14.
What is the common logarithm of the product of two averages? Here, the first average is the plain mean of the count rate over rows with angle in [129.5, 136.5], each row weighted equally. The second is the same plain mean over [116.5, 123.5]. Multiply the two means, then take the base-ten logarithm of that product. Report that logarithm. 1.41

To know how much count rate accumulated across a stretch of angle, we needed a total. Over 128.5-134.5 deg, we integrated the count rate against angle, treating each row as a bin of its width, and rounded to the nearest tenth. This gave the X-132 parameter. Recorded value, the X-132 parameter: 31.0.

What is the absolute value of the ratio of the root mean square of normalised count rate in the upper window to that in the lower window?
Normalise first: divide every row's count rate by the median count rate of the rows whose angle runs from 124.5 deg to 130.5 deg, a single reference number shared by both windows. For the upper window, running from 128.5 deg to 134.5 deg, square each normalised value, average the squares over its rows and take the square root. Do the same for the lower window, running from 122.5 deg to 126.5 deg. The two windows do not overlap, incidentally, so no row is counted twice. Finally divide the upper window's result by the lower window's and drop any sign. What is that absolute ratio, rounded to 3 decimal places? 1.026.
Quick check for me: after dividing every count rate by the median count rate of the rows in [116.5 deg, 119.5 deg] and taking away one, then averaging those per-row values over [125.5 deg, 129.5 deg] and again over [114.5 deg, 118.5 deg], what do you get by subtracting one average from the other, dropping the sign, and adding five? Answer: 5.00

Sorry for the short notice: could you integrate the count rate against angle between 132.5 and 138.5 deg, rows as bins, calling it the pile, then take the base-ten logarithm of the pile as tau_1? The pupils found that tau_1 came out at 1.50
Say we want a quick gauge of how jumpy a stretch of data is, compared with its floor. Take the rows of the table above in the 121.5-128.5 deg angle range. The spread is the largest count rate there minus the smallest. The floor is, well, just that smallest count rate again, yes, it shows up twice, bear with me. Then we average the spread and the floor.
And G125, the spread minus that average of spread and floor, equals -1.96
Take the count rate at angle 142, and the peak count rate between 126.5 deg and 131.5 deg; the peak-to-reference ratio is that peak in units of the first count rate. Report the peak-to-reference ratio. 0.954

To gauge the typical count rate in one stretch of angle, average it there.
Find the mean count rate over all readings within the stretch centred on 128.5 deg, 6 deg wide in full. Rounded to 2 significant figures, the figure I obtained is 5.0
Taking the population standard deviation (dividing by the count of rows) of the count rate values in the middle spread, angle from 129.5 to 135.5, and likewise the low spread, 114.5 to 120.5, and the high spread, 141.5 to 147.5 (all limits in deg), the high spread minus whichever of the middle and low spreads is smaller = 0.10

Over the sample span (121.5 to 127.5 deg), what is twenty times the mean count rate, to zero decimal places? 101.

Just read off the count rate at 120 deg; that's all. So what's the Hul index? 5.175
